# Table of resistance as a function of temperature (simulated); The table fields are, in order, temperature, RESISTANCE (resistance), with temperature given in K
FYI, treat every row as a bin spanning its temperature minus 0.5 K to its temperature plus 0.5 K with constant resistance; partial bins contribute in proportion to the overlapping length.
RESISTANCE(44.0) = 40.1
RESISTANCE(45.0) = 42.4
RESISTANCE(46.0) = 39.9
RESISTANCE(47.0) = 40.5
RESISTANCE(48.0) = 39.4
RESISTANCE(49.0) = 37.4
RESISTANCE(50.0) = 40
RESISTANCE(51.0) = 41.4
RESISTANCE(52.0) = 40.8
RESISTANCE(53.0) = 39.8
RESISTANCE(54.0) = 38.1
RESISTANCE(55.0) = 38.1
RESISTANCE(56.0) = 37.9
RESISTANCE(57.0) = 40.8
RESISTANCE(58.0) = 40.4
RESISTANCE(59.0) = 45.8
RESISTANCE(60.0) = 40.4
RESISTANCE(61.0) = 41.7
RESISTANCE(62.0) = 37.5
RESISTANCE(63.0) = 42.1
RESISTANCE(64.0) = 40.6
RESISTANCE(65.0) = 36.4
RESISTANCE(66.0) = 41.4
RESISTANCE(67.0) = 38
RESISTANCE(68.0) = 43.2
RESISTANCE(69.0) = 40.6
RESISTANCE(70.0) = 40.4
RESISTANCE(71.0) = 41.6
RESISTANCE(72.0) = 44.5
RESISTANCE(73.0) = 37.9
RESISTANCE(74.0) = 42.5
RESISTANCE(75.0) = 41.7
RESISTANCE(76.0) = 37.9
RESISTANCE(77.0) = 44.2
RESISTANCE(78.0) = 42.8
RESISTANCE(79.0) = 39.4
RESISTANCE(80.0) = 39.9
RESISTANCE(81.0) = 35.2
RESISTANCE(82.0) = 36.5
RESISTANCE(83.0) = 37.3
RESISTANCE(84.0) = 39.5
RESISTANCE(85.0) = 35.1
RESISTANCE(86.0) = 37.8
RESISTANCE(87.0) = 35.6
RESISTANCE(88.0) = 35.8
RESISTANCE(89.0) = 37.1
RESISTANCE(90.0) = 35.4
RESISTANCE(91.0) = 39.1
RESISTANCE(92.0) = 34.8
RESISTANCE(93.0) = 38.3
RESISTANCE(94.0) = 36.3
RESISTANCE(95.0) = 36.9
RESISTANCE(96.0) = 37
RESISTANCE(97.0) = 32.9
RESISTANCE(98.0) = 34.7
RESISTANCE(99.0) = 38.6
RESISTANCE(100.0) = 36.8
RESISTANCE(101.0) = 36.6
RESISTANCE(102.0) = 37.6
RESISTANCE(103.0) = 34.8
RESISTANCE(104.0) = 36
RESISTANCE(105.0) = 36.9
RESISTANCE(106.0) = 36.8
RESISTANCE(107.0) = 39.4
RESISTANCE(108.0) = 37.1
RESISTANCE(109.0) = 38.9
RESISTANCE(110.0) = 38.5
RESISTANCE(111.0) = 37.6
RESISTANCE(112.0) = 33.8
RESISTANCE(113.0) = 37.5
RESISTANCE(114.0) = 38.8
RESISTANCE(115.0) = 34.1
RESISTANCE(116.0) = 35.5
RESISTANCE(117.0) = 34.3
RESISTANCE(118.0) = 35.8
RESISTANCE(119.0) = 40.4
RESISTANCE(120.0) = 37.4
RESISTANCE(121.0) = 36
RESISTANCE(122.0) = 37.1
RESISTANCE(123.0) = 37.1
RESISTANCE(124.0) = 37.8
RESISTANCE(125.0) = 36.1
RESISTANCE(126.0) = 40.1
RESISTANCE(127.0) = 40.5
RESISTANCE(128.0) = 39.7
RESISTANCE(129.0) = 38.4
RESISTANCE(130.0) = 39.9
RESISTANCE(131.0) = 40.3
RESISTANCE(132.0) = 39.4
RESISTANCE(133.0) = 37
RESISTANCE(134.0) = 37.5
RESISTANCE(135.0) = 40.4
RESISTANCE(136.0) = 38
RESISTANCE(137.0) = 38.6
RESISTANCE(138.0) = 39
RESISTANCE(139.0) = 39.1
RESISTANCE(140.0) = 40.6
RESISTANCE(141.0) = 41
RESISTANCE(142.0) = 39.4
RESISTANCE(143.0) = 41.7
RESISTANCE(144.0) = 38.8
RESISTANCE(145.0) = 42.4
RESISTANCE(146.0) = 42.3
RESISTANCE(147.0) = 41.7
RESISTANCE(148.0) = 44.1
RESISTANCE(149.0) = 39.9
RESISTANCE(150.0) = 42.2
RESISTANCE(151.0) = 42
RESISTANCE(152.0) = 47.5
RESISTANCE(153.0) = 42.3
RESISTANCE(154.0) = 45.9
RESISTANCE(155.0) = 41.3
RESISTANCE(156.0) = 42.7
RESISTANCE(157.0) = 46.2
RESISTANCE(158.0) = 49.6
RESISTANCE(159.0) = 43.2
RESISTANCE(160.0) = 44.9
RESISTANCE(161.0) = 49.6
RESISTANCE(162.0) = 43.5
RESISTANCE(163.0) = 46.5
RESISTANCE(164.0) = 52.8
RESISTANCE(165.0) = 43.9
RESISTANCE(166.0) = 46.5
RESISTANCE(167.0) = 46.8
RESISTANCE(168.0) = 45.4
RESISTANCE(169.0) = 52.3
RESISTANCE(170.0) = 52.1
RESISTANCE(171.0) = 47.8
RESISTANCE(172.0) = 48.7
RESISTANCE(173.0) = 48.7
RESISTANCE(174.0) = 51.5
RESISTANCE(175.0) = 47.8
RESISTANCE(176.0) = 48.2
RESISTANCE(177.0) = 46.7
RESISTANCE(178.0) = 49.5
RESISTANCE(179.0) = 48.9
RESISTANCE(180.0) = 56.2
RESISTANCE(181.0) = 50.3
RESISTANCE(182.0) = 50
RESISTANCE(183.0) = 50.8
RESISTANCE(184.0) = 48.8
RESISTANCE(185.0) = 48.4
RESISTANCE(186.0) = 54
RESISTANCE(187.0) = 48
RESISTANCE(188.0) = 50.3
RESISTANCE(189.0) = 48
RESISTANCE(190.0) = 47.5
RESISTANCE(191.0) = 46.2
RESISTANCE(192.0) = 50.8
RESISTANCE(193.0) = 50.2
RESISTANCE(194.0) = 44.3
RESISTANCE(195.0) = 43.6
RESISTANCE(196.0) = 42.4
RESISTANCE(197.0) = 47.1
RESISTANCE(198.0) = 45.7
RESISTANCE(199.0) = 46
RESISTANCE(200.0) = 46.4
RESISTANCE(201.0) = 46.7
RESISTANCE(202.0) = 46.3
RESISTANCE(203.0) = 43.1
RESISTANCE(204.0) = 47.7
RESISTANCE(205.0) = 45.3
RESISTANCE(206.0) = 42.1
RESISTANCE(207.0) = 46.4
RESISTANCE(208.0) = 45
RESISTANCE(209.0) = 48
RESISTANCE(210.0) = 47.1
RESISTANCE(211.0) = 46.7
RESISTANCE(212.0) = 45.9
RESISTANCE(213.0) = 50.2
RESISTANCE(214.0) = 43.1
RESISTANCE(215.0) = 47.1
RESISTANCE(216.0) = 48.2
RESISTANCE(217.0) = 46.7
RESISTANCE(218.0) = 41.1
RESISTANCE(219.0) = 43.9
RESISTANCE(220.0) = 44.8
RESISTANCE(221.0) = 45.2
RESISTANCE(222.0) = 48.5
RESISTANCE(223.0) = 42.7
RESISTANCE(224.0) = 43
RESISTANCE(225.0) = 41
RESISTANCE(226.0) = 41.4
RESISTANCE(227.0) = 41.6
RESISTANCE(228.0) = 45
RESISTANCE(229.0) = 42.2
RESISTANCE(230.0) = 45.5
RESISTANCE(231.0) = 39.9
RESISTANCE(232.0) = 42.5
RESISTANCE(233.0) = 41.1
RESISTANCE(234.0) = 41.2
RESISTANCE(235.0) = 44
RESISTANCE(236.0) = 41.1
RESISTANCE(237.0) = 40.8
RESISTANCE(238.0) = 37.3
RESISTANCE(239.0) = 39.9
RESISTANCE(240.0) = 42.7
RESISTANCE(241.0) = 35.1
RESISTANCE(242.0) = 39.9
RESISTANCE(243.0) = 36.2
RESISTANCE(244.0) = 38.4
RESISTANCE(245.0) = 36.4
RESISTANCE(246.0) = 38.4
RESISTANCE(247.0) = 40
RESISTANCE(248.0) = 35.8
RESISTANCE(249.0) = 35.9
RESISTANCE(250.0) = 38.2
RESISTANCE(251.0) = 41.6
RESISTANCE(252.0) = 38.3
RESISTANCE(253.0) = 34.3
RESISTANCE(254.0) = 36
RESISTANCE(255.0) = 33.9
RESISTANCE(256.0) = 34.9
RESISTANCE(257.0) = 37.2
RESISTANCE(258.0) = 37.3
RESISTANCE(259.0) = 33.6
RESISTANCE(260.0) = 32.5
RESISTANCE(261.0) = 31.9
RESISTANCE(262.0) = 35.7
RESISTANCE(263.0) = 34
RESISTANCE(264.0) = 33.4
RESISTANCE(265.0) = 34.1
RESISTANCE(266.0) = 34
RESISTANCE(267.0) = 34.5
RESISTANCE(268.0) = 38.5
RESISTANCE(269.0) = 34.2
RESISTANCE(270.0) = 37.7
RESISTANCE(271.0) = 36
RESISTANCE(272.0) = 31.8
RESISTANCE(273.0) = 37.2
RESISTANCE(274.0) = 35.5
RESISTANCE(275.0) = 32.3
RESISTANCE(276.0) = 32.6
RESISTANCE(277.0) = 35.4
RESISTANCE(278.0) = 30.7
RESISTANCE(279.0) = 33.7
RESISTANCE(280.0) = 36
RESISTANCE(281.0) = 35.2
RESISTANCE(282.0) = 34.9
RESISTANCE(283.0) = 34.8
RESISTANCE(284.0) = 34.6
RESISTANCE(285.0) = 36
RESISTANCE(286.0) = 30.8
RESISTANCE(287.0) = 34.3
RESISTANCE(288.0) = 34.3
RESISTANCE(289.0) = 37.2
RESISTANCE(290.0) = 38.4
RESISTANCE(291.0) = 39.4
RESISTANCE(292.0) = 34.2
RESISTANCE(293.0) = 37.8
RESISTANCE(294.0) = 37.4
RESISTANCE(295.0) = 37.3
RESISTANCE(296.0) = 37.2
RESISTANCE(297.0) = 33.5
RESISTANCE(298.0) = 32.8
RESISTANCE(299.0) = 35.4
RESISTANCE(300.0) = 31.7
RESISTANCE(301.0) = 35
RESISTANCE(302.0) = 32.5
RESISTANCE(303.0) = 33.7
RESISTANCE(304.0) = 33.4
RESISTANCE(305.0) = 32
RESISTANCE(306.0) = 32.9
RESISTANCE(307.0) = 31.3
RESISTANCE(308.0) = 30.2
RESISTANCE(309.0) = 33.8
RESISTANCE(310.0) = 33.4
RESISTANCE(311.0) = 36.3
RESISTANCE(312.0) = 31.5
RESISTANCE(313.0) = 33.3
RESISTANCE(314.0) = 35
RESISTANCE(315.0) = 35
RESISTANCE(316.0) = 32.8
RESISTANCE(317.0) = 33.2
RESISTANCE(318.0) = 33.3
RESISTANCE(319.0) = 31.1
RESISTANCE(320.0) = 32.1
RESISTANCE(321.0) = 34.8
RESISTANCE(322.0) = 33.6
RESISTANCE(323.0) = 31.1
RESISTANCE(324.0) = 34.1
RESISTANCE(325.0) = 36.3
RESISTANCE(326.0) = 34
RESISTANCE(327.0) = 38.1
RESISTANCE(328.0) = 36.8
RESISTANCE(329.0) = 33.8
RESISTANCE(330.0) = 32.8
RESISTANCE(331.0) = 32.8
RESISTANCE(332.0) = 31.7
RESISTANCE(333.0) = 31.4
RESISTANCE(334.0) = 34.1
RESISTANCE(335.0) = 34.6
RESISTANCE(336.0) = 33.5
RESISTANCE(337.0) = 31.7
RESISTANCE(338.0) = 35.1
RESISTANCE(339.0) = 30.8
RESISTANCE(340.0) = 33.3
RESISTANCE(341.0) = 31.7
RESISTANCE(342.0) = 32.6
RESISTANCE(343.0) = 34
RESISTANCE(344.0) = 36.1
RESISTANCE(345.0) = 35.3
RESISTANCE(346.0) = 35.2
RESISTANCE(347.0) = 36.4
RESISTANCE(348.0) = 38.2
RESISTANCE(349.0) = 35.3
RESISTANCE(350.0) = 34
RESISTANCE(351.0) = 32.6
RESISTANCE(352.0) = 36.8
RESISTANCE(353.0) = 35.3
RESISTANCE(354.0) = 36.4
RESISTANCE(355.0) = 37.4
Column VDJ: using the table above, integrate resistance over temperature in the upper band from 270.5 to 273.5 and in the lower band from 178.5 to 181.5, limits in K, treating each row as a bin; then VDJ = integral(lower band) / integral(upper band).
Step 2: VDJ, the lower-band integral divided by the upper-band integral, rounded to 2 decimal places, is 1.48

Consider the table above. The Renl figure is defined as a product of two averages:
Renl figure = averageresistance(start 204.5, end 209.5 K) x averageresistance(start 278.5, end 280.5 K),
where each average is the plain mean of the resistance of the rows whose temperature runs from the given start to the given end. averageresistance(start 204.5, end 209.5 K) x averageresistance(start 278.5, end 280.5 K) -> 1581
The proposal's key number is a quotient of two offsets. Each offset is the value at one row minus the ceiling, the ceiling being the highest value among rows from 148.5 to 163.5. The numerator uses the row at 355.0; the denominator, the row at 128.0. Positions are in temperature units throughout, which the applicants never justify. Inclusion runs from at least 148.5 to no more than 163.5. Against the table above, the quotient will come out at 1.23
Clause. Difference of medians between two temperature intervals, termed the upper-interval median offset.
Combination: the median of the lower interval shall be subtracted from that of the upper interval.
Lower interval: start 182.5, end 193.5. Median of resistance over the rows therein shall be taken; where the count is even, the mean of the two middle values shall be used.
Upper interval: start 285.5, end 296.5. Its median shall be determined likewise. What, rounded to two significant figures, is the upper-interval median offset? -12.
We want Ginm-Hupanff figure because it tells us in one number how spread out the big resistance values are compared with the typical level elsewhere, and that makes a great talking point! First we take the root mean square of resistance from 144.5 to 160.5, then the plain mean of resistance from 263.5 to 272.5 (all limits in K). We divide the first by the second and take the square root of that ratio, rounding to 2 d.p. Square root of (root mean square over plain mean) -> 1.12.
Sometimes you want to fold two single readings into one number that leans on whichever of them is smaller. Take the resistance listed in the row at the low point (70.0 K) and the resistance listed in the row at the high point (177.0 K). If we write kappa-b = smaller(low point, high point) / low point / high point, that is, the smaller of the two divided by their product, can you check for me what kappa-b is 0.0214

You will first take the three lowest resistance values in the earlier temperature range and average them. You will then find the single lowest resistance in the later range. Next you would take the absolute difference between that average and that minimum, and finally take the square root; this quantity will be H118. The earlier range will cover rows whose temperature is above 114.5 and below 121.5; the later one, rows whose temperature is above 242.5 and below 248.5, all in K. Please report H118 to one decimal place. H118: 1.1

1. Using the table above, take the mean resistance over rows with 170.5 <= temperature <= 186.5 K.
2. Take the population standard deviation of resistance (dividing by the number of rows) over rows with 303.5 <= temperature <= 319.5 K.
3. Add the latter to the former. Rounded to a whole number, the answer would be 51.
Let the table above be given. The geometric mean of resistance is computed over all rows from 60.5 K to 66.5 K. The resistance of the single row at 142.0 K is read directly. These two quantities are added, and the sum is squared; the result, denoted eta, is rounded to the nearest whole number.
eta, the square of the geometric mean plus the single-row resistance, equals 6287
